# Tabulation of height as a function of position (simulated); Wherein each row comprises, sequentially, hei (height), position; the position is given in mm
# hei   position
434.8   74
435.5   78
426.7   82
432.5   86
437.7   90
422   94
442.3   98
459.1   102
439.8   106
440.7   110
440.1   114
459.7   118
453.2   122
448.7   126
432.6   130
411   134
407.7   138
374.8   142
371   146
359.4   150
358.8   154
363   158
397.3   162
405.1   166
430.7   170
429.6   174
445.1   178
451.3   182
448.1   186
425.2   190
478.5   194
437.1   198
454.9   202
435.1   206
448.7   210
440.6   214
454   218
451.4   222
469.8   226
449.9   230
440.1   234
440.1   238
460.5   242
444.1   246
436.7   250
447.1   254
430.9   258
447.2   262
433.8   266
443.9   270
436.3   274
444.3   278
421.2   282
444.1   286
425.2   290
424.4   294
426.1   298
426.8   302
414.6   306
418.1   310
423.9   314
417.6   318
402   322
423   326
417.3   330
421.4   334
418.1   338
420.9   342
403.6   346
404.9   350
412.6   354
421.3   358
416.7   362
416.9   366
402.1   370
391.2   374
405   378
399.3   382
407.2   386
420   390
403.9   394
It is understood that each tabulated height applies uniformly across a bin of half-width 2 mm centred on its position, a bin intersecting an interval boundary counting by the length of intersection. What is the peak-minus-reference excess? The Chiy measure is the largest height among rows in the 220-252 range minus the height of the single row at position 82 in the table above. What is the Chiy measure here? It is 43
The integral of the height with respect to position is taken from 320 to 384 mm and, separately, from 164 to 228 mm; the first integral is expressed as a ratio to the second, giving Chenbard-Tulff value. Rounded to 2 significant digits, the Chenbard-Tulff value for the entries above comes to 0.93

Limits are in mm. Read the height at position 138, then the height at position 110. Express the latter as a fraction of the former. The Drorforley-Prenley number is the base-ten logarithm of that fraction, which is 0.034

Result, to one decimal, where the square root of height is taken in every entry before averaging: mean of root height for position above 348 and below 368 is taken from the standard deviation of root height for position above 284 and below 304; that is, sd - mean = -20.2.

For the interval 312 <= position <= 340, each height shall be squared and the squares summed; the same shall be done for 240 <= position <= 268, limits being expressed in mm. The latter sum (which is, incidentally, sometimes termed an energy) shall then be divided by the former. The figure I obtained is 1.12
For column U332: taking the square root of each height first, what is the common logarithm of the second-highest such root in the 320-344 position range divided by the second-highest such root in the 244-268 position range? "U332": -0.013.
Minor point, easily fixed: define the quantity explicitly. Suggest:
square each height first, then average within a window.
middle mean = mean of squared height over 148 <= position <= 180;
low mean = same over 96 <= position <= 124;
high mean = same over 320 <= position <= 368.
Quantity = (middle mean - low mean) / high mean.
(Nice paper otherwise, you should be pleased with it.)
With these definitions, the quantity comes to -0.24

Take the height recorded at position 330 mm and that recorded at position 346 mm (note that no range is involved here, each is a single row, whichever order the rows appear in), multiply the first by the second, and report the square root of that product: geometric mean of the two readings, 410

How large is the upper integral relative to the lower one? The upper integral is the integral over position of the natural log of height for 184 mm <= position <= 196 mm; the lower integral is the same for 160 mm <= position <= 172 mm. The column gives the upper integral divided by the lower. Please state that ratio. 1.0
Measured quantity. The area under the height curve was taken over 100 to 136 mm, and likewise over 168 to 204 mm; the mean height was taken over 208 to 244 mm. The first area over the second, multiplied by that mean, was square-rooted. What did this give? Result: 21.2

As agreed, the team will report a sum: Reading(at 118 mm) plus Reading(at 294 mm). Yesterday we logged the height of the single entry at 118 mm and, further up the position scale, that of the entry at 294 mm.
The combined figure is 884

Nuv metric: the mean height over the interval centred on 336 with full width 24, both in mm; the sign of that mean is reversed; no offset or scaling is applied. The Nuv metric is -417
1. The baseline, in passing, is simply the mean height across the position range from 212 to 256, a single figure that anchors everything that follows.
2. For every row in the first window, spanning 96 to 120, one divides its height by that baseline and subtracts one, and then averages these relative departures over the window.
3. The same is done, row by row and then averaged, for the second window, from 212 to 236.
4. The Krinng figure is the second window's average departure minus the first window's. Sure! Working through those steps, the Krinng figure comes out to 0.01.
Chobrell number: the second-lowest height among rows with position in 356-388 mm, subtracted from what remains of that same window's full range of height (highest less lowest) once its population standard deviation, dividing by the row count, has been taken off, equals -379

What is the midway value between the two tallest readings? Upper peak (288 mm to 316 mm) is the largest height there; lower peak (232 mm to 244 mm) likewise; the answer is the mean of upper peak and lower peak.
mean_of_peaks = 444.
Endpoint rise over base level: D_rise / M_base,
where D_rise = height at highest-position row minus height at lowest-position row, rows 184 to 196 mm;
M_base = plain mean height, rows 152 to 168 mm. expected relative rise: 0.08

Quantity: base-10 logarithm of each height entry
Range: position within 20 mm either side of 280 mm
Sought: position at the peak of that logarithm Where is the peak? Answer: 262 mm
